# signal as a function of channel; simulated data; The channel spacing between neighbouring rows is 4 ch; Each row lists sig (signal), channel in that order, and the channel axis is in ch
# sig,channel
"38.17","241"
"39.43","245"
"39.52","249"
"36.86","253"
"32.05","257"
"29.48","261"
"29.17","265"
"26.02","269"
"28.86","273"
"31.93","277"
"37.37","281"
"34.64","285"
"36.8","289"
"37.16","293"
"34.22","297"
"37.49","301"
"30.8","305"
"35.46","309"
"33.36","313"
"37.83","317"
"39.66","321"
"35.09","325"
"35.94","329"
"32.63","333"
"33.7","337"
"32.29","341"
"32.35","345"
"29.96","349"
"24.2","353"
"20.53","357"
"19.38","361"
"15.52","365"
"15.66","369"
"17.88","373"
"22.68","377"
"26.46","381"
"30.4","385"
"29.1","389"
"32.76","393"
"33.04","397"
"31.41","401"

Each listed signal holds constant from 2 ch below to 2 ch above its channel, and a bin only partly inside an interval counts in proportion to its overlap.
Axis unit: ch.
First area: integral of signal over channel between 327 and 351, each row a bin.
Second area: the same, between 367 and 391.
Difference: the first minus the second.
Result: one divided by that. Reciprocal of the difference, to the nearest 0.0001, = 0.0046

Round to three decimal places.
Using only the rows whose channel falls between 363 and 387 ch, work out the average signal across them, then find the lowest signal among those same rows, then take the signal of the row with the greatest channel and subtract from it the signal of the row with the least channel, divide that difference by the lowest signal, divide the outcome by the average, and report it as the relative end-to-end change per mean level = 0.045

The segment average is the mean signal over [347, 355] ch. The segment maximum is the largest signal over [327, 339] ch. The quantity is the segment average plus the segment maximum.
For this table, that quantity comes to 63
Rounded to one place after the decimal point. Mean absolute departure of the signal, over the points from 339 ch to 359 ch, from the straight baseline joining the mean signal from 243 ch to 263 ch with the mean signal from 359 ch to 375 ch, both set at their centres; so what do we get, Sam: 7.9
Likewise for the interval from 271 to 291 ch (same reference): 4.3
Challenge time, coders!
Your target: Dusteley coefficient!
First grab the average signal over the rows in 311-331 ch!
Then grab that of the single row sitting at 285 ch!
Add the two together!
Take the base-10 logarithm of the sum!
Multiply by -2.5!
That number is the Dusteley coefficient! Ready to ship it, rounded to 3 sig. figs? -4.63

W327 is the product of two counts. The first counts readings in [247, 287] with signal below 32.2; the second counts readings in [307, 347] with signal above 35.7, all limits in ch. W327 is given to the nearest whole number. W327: 18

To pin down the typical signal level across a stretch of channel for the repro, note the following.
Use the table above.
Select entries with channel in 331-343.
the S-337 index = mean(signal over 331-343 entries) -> 33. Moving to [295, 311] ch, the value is 34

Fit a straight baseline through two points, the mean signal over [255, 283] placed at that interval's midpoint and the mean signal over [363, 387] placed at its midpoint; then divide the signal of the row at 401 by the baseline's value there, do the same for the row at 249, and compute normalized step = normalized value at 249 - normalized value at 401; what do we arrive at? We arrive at -0.4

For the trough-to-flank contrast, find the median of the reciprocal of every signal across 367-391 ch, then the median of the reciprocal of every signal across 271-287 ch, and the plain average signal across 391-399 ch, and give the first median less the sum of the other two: -33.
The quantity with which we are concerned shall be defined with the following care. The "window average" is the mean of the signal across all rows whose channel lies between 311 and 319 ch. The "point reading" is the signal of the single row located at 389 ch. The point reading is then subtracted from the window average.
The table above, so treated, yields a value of 6.5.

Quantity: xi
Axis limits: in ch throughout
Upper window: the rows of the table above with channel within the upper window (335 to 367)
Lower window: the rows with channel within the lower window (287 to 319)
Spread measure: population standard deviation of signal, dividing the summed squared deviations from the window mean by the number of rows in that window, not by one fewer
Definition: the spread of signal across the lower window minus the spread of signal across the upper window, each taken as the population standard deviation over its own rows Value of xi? -4.2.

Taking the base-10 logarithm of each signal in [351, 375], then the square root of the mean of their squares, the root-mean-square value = 1.27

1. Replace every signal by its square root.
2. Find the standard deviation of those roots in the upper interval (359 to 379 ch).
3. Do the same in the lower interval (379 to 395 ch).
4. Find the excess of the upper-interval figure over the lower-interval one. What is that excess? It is 0.10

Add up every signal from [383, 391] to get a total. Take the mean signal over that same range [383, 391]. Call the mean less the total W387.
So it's -30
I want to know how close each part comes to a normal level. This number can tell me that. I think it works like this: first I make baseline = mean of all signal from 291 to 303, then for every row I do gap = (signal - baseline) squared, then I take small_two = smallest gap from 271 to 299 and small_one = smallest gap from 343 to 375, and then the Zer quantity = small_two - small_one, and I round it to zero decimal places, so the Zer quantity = -15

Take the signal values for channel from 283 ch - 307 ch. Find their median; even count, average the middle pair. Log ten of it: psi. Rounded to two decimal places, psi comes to 1.55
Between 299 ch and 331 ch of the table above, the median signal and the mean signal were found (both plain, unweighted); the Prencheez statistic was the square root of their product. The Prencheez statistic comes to 36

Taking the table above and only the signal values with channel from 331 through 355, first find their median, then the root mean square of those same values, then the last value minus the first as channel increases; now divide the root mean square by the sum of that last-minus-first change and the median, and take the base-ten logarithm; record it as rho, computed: 0.11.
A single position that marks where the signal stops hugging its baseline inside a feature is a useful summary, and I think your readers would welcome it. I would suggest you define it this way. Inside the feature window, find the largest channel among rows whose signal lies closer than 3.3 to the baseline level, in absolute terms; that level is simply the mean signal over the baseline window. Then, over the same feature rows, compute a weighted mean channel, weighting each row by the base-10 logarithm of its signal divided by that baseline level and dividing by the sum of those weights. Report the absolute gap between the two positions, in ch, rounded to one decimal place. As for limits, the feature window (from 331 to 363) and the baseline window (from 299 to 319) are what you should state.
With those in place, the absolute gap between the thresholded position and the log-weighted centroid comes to 9.4 ch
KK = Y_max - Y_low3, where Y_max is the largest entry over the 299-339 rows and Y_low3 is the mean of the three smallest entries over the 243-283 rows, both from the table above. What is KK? 12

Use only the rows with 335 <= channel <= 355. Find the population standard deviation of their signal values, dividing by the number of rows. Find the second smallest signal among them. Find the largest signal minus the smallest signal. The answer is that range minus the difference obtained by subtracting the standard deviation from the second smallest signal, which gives -17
